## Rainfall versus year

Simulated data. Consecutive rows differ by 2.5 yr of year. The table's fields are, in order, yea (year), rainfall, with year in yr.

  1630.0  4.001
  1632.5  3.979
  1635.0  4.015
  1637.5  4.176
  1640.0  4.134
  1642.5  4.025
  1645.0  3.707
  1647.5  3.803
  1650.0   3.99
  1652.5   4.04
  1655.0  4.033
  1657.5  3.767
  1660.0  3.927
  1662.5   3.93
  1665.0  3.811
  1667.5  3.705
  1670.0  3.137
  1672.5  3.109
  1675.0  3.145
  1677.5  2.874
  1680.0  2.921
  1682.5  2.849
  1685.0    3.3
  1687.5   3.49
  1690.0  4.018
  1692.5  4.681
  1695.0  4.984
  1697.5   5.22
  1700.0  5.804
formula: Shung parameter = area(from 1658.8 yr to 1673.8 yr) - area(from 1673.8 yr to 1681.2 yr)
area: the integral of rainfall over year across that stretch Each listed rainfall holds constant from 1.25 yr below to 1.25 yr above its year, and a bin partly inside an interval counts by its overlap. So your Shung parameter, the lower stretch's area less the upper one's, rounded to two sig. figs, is 32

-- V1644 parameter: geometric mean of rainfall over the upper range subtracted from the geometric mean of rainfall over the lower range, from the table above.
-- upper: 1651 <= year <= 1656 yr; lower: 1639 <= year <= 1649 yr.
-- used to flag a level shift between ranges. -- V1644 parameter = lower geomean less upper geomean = -0.12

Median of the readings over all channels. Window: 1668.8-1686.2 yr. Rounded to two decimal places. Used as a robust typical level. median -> 3.11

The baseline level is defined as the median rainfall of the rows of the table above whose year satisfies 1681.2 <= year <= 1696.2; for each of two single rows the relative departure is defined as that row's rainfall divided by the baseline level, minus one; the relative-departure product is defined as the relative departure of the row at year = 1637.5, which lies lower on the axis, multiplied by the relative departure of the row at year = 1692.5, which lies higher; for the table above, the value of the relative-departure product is 0.03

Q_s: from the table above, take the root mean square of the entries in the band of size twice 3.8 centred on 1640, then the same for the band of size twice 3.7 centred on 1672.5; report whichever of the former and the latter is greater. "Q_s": 4.11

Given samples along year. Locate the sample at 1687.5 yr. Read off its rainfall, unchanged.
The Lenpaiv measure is 3.49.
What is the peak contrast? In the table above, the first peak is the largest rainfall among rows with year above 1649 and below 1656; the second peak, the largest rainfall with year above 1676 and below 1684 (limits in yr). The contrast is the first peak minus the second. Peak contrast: 1.1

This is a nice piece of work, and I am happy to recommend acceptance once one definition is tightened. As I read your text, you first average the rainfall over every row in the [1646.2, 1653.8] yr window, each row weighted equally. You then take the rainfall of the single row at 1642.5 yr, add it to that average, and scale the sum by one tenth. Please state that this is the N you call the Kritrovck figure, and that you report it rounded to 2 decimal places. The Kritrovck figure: 0.80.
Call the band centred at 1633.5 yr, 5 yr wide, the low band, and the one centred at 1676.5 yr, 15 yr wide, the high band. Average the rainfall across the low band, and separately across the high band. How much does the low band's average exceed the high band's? 1.0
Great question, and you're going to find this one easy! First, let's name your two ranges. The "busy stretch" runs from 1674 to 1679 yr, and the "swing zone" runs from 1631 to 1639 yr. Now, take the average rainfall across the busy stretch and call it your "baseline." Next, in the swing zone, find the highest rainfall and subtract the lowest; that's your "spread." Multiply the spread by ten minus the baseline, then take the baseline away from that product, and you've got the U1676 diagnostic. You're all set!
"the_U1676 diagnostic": -1.6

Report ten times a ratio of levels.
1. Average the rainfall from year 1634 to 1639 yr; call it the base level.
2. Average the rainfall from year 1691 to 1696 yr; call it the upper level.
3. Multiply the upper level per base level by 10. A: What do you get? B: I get 12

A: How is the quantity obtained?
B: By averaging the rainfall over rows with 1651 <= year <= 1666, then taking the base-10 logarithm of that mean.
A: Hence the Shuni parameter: 0.59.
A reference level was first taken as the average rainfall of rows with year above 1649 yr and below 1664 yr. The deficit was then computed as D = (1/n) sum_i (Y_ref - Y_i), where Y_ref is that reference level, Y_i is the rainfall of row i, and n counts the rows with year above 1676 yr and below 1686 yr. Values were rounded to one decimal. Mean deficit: 1.0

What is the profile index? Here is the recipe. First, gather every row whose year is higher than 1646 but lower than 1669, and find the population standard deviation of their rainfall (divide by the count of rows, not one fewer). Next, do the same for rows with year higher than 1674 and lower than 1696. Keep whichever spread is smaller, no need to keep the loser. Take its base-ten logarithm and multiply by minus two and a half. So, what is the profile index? 2.35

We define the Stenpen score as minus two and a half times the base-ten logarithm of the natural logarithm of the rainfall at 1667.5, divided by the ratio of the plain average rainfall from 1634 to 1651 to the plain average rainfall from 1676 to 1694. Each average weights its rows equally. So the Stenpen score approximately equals -0.14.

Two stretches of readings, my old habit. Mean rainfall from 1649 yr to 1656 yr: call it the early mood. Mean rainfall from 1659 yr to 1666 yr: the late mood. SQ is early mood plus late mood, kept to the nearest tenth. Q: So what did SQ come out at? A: 7.9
